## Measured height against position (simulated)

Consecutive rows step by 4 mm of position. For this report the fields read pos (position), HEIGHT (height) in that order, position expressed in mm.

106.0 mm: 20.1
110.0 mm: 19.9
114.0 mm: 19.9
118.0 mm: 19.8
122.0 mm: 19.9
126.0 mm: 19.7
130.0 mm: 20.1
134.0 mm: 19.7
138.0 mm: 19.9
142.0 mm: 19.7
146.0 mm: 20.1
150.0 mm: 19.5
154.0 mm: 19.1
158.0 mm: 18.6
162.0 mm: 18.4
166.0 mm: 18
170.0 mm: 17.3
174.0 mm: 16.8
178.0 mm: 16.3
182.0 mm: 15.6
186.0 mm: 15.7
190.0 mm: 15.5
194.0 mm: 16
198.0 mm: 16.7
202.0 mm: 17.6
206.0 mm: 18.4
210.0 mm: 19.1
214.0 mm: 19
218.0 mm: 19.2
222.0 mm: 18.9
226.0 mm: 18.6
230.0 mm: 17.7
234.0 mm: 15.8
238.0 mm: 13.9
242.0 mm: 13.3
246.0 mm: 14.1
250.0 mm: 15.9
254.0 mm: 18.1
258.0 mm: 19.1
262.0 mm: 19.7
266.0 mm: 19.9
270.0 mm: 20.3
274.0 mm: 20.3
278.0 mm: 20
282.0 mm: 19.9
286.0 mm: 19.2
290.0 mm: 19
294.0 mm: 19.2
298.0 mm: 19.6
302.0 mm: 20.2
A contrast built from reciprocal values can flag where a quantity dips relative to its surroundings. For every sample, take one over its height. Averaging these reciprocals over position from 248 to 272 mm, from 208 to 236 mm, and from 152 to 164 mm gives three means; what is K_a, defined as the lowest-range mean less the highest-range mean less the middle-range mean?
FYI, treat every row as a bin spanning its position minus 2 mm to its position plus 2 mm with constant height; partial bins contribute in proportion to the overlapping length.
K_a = -0.055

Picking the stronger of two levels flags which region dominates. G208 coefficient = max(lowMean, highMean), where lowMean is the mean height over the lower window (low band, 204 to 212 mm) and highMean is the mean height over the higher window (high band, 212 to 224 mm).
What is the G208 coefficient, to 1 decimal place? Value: 19.0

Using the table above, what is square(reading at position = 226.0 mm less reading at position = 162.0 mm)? 0.0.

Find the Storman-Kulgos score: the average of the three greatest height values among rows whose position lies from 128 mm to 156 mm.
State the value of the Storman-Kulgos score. 20.0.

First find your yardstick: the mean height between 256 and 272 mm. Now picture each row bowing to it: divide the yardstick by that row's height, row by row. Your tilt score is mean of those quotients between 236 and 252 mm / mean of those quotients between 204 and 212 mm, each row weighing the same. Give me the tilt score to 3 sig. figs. 1.32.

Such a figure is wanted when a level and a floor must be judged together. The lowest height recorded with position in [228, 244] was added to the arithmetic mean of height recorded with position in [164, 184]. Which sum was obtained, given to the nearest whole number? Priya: 30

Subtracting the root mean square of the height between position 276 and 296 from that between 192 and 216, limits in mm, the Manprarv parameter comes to -1.6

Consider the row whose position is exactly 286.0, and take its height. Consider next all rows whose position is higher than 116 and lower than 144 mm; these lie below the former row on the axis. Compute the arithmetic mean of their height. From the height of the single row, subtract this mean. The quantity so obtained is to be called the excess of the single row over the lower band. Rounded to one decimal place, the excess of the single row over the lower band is -0.6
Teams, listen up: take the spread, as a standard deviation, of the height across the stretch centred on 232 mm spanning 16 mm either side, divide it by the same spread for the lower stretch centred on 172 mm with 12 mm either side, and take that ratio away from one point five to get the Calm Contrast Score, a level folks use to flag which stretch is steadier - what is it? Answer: -1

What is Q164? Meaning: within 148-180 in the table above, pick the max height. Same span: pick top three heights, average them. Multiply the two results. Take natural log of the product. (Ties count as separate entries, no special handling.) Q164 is 5.92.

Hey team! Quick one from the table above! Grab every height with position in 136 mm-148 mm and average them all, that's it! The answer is 19.90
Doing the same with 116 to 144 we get 19.83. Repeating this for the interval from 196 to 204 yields 17.15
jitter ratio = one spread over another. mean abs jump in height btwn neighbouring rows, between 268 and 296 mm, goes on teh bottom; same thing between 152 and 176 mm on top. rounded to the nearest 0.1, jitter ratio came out 1.8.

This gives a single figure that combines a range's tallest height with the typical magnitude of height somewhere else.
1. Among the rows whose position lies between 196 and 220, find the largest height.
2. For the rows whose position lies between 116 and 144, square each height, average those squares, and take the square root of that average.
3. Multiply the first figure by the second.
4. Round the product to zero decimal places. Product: 381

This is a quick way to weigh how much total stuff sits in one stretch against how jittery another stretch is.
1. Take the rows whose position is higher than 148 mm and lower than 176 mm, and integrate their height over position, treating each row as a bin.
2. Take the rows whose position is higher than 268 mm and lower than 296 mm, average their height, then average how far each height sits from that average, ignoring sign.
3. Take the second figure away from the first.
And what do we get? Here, 510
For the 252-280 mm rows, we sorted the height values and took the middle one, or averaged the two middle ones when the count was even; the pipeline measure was 19.9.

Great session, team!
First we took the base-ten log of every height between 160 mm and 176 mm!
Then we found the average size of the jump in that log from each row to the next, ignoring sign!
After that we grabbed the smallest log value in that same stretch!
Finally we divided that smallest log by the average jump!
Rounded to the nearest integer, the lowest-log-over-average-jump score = 93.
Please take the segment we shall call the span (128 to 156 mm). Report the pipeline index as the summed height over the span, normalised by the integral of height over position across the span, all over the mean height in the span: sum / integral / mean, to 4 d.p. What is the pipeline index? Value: 0.0127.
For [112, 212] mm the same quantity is 0.0137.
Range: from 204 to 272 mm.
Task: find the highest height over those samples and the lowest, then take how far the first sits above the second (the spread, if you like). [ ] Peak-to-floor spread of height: 7.0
